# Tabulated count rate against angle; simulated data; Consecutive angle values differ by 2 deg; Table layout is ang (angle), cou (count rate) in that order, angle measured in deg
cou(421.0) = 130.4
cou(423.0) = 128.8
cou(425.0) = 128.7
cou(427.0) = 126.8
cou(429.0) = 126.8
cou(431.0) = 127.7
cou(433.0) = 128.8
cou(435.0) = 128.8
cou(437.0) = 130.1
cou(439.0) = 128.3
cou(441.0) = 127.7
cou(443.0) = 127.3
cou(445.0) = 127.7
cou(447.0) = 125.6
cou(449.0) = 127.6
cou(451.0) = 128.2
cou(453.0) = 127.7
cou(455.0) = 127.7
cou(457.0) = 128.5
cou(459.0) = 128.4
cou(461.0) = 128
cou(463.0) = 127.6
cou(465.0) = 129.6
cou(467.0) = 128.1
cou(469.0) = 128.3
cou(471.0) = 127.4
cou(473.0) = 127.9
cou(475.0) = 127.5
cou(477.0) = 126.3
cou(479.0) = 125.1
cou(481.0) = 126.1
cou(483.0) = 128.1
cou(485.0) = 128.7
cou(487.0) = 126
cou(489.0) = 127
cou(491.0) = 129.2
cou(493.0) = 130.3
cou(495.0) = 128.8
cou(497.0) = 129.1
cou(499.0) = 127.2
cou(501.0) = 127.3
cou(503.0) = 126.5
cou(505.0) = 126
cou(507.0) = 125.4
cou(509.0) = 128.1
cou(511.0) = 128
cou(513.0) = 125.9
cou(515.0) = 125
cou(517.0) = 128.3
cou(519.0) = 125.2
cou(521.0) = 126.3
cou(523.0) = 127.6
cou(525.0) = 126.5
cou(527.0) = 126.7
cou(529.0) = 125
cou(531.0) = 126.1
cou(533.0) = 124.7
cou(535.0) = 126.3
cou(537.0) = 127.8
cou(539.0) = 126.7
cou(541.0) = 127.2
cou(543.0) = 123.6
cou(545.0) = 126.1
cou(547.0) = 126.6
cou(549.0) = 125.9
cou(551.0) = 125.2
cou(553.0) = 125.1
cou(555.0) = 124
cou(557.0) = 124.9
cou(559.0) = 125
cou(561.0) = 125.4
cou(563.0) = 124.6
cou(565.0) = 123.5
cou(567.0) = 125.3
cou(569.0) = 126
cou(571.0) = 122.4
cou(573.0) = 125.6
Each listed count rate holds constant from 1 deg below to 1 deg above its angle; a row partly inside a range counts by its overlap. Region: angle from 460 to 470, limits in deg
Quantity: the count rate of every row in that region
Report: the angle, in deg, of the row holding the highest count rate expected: 465.0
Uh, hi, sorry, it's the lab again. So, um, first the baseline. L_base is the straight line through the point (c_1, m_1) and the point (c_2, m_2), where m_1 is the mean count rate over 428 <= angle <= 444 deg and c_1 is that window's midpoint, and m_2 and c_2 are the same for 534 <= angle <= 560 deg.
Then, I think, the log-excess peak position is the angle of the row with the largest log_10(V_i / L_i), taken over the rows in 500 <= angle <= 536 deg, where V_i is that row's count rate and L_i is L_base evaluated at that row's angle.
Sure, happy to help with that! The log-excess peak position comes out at 517.0 deg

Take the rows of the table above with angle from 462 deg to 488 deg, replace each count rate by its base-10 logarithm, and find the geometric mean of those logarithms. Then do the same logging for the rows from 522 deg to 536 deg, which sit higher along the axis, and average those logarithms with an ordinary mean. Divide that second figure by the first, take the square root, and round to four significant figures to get 0.9989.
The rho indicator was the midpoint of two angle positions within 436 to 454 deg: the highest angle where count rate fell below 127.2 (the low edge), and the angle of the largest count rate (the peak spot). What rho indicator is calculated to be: 442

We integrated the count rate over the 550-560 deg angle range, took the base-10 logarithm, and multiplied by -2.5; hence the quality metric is -7.74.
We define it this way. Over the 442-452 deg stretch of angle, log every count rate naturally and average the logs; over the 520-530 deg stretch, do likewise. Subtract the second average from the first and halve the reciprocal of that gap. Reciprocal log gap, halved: 74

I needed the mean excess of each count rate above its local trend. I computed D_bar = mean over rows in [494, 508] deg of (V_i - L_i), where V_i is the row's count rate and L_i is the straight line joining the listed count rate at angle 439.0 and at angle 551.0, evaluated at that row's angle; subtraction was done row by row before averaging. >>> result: 0.60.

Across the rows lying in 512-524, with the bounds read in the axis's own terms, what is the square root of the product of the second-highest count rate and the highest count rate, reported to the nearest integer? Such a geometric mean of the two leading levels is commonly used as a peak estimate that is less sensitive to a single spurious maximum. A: 128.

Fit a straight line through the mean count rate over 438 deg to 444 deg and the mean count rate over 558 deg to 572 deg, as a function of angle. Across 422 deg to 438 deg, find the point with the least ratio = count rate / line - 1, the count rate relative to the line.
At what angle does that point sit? 427.0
